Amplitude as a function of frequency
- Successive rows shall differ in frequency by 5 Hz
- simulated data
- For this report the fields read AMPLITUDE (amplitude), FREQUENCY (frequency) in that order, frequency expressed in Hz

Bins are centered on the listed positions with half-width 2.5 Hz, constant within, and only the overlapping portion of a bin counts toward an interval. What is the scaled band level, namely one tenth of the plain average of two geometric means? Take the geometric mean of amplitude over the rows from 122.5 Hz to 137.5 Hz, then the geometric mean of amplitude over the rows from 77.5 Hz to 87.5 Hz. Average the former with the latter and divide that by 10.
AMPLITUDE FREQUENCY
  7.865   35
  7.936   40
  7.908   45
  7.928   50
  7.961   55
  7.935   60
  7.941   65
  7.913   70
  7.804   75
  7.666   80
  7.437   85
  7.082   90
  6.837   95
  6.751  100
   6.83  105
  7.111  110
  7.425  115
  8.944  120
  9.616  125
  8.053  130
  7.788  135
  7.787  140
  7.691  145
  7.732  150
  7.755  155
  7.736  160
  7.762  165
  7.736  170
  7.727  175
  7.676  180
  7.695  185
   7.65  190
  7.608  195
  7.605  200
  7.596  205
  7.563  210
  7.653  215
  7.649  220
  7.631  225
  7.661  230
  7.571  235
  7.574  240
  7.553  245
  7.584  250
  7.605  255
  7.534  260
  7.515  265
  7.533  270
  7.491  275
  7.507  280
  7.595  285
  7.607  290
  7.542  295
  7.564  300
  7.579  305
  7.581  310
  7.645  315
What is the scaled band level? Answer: 0.800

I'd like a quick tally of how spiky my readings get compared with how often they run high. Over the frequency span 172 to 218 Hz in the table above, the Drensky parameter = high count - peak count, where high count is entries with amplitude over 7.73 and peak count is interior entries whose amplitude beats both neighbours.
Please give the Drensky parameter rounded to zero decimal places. -1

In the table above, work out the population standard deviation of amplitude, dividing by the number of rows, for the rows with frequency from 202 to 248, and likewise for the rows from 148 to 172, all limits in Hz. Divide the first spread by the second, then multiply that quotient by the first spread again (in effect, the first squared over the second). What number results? 0.14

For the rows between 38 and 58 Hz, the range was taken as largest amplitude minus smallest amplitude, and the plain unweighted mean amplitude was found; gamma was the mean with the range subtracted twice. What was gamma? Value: 7.83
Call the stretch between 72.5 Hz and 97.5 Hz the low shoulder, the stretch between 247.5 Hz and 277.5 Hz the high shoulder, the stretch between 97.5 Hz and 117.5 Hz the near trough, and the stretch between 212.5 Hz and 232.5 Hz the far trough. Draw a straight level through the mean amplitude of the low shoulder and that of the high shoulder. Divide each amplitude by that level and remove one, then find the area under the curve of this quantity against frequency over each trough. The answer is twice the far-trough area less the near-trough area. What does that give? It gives 1.74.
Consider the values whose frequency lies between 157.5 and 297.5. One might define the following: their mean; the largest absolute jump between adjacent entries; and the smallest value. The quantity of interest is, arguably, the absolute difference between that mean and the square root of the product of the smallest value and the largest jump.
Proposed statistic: 6.79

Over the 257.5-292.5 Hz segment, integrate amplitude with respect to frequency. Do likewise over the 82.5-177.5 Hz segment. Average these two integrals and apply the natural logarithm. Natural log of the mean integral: 6.21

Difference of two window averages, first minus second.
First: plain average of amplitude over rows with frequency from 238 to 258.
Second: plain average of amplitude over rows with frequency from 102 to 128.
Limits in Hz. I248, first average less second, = -0.4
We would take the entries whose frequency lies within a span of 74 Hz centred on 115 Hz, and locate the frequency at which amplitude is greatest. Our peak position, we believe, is 125 Hz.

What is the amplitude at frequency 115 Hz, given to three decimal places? 7.425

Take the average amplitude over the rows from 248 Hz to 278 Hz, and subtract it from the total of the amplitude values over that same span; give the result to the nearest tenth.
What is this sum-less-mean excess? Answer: 37.7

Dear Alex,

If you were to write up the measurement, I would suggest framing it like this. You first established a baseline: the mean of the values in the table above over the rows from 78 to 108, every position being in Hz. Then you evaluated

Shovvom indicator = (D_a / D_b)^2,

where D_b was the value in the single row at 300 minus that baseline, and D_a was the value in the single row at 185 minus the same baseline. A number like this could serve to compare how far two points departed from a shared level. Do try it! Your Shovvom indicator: 1.6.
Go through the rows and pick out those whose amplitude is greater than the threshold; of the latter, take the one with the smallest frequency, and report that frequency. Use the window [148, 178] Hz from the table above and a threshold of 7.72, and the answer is 150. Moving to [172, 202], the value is 175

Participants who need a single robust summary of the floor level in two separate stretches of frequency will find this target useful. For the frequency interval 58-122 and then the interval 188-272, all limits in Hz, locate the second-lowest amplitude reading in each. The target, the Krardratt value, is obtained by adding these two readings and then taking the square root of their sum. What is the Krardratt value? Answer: 3.79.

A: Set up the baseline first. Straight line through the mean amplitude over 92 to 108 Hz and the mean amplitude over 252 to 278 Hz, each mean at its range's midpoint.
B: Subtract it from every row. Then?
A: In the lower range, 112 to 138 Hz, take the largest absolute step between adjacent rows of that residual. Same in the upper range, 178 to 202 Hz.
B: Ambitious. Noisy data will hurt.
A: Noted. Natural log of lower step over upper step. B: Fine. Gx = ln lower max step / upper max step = 3.2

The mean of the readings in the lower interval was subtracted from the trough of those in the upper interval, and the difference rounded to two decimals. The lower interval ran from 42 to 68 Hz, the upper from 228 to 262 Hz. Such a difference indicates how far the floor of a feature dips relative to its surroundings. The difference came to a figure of -0.40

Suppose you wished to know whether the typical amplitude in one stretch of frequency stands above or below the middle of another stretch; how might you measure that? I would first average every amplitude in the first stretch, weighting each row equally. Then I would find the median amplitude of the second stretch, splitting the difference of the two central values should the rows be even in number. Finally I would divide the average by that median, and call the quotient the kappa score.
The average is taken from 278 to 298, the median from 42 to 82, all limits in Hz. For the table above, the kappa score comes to 0.955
